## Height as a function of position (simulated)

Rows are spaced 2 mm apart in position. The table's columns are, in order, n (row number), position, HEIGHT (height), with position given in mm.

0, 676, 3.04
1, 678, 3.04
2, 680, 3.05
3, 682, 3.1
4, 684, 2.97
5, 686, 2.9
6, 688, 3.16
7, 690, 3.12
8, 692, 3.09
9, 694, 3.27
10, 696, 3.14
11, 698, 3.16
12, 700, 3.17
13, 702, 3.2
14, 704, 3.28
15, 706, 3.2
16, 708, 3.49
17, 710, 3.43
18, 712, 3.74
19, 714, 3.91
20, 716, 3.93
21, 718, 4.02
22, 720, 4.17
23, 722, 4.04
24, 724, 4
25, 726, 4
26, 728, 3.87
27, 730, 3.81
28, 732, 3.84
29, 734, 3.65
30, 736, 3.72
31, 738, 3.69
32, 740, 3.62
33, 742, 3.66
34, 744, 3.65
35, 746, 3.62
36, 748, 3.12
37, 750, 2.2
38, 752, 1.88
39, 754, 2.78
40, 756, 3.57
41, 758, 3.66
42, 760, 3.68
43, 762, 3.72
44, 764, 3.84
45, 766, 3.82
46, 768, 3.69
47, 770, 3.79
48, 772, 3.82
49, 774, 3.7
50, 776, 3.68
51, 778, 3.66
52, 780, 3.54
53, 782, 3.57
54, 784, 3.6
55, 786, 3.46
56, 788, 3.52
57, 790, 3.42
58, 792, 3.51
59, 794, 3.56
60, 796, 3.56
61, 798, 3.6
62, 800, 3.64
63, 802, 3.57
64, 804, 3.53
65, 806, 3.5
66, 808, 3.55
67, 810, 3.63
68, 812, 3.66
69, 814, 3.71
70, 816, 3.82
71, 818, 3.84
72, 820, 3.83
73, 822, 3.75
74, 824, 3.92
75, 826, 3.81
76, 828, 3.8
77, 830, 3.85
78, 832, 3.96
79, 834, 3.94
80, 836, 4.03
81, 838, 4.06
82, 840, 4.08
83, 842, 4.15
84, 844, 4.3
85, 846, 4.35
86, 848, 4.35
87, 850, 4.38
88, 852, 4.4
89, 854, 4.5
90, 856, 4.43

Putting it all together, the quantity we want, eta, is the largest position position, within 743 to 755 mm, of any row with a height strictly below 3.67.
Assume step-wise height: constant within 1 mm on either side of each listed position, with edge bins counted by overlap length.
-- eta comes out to 754 mm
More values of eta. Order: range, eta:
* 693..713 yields 710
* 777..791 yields 790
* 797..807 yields 806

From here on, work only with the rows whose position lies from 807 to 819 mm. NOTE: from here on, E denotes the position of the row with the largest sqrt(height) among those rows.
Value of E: 818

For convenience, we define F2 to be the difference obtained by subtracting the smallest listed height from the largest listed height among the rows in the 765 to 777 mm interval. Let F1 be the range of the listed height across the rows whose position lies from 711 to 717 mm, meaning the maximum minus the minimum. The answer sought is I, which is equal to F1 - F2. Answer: 0.05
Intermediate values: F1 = 0.19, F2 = 0.14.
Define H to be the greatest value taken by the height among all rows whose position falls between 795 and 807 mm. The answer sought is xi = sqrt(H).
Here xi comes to 1.91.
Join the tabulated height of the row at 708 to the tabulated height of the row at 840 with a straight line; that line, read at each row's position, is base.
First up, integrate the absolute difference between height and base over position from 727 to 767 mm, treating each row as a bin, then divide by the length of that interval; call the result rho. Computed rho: 0.31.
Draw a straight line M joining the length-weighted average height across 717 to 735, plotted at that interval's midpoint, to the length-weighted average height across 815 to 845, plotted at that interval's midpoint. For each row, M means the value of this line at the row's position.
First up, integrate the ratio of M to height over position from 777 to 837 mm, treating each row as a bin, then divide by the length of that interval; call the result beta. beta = 1.07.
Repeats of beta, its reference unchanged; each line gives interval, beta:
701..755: 1.15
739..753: 1.35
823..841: 1.00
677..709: 1.25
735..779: 1.17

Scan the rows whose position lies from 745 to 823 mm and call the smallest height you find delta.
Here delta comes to 1.88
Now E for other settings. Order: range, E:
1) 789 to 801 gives 800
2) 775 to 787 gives 776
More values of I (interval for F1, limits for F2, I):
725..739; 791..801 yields 0.22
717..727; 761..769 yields 0.02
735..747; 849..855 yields -0.02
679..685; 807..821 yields -0.16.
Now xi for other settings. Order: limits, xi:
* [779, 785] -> 1.90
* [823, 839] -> 2.01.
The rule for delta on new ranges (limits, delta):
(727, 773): 1.88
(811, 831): 3.66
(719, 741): 3.62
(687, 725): 3.09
